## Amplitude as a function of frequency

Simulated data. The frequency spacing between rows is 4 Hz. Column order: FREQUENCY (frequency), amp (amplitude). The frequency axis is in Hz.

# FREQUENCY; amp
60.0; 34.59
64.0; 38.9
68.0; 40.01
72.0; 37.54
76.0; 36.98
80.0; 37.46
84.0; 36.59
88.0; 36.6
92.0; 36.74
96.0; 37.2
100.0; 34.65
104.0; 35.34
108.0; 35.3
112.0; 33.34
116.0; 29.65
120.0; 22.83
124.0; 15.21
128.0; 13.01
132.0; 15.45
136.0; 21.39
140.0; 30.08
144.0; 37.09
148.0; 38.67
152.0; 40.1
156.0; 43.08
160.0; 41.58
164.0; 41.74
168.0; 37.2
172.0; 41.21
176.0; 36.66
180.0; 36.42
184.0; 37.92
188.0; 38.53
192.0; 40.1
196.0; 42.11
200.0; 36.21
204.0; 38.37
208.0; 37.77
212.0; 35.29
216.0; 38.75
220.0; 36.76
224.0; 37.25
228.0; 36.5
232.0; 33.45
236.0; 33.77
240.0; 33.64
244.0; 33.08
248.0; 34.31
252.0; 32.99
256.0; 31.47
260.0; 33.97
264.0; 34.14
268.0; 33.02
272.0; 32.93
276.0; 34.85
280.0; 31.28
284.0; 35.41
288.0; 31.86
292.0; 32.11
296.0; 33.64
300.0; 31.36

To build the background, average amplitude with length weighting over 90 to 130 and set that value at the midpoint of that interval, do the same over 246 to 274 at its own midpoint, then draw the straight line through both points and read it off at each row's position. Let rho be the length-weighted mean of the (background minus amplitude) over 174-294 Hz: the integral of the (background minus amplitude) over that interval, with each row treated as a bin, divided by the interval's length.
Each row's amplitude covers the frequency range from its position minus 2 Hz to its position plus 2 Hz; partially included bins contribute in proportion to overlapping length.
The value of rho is -3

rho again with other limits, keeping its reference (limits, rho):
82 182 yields -3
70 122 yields -6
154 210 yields -8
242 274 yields 0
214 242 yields -3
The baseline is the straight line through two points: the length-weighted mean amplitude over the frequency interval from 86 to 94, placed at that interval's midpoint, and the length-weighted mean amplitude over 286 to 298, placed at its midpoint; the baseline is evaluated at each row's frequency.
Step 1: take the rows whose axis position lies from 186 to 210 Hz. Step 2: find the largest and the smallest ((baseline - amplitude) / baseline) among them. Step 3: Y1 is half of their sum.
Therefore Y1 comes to -0.14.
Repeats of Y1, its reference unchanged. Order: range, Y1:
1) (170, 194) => -0.11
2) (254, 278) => 0.00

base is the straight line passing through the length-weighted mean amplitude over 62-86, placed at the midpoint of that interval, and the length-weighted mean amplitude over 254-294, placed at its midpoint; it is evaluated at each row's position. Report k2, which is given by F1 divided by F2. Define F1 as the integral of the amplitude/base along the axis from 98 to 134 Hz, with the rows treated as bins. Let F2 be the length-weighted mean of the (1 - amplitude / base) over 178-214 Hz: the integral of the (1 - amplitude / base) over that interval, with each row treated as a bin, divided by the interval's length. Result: -287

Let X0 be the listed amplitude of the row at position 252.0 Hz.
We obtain 32.99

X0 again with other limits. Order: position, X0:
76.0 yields 36.98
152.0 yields 40.1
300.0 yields 31.36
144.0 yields 37.09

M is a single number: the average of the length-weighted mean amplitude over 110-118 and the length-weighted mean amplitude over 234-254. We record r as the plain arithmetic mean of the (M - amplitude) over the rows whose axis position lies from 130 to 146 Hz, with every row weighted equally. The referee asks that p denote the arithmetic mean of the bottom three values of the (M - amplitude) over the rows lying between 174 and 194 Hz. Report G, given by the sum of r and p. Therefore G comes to 0.2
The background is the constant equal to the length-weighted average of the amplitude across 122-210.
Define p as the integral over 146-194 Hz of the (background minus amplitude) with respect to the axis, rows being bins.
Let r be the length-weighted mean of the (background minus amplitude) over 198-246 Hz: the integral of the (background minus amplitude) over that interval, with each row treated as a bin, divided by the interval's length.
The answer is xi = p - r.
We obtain -234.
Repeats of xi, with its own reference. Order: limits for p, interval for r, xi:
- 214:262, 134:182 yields -3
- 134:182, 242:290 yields -124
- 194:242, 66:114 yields -100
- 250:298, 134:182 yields 70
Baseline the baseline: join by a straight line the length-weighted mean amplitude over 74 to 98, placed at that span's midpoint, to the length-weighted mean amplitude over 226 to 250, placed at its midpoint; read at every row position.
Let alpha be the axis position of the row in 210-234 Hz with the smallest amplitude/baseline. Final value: 232.0 Hz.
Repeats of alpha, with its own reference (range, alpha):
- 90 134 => 128.0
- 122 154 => 128.0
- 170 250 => 244.0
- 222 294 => 256.0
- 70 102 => 100.0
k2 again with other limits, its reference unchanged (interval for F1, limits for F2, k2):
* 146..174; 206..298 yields -1703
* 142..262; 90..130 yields 610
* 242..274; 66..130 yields 237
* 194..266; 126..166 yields 697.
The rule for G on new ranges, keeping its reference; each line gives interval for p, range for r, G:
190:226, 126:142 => 4.8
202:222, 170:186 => -11.3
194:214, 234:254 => -7.9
